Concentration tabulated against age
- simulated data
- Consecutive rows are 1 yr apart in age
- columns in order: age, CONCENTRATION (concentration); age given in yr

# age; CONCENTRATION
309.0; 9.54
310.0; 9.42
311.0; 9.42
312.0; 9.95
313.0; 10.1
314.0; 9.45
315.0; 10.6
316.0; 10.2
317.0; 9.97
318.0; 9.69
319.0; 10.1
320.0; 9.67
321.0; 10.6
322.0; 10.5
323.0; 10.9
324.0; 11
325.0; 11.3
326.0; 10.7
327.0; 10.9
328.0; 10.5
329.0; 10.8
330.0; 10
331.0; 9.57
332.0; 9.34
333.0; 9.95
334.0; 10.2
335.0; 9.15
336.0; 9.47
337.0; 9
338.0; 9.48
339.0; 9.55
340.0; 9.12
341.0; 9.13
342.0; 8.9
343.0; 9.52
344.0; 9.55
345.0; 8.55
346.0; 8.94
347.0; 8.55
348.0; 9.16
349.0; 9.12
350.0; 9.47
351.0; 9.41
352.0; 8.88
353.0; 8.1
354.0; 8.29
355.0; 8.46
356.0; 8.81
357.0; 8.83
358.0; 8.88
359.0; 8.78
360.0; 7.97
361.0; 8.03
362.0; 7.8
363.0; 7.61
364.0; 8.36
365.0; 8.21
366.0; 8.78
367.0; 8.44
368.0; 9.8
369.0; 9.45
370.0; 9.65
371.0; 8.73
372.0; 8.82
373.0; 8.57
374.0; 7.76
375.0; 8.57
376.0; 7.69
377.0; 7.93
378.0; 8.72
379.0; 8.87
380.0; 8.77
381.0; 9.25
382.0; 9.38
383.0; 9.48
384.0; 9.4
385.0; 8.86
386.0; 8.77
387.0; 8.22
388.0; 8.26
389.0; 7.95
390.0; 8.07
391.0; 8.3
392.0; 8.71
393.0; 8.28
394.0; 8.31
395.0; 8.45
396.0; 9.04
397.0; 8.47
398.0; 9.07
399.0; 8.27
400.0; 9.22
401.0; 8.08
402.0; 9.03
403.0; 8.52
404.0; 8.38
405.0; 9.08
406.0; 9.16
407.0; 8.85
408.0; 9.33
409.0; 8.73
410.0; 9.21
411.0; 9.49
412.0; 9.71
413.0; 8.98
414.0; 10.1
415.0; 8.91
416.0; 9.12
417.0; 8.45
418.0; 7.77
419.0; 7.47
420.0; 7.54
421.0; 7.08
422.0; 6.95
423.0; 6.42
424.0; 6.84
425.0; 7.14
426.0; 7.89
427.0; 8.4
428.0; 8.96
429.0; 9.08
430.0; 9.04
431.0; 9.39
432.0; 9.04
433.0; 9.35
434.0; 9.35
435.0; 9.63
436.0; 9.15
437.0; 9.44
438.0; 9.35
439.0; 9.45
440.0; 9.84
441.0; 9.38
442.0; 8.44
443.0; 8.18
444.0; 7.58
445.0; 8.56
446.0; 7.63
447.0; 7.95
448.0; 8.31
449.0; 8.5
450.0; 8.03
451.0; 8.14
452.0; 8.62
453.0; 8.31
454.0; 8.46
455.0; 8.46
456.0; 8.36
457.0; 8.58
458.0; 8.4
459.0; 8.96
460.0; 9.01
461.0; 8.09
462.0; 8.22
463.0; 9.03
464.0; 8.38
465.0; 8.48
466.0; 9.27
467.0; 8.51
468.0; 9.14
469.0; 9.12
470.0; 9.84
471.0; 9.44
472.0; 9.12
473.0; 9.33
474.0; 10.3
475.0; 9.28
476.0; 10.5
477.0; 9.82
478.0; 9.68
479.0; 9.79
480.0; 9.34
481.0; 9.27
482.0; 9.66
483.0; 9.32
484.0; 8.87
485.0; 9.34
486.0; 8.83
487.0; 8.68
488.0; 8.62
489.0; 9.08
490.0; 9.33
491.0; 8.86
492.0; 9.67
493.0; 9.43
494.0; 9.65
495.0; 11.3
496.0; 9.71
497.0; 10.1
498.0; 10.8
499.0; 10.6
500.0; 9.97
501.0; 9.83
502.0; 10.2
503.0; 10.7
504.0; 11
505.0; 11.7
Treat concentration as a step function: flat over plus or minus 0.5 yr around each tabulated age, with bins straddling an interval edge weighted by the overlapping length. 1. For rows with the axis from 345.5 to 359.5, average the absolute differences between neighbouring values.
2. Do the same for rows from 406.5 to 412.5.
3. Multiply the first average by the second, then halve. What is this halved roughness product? 0.058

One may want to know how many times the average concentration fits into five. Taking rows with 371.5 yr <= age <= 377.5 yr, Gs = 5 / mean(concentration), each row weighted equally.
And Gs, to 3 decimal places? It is 0.608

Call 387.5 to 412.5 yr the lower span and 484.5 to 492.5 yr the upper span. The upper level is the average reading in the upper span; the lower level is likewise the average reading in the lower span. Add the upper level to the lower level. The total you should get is 17.8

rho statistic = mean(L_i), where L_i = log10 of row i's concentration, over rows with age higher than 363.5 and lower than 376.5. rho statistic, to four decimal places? 0.9374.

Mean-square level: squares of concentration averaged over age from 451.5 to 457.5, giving 72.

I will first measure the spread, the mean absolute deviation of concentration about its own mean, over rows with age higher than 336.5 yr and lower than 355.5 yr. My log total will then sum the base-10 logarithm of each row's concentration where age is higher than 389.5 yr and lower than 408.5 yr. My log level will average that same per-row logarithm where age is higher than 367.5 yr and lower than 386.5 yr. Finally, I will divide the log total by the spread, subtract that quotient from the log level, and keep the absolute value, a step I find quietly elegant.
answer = 48.6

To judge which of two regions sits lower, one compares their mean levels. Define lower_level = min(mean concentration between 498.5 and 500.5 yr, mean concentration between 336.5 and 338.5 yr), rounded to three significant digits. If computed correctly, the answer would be 9.24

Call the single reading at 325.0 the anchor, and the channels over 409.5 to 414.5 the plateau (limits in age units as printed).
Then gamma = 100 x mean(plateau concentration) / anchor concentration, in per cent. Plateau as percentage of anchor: 84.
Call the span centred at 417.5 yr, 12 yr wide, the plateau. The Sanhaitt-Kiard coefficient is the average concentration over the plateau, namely 8.2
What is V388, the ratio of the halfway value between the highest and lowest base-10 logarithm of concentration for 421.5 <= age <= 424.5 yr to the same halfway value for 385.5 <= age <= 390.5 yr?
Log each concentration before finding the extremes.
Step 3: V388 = 0.89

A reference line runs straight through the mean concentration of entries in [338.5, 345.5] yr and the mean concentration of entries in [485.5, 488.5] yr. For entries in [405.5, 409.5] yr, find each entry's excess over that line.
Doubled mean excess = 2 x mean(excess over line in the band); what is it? 0.1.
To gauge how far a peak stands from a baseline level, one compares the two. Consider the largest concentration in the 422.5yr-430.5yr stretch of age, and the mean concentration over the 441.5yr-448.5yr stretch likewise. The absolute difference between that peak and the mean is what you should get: 1.0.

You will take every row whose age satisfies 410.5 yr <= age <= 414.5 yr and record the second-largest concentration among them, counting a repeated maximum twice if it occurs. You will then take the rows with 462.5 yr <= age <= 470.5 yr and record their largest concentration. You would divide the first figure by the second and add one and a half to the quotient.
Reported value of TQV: 2.49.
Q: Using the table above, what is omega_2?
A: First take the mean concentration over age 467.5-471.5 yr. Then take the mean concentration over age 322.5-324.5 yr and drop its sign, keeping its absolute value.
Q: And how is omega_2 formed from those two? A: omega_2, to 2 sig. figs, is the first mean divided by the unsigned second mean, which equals 0.86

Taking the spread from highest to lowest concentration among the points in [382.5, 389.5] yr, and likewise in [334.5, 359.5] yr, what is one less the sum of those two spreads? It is -2.0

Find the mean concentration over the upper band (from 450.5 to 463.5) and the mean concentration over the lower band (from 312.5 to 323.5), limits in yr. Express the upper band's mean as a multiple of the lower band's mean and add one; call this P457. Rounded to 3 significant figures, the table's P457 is 1.84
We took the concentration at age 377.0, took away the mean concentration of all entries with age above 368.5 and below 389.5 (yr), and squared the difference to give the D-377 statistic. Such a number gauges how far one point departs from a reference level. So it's 0.62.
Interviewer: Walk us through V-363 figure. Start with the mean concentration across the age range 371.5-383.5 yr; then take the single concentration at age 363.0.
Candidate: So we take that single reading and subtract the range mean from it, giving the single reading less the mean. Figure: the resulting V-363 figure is -1.0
